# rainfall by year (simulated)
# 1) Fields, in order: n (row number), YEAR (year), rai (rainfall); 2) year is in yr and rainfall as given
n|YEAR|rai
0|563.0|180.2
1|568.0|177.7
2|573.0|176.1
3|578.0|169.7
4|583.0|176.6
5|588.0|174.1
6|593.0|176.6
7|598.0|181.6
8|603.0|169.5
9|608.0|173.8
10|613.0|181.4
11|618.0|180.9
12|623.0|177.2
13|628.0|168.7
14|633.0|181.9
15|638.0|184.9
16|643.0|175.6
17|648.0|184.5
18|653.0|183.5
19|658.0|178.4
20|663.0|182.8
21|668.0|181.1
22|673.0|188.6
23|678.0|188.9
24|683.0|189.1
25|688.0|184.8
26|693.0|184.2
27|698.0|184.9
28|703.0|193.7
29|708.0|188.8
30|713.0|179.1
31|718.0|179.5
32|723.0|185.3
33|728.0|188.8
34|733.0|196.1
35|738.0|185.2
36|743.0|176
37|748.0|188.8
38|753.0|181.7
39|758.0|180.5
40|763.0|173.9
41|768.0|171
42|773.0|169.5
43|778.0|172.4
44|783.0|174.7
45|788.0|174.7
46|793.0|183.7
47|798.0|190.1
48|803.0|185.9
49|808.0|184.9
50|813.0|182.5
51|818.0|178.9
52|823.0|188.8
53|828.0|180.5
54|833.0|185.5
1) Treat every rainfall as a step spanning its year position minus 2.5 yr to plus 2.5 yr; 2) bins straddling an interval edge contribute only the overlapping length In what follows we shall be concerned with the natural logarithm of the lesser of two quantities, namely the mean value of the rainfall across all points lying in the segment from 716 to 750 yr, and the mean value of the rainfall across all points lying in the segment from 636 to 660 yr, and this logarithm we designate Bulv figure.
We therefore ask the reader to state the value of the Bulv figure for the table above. 5.20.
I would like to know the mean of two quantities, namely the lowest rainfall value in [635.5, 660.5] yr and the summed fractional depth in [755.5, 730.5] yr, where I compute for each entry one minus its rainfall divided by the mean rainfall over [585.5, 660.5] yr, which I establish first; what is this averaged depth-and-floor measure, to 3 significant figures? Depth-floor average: 87.7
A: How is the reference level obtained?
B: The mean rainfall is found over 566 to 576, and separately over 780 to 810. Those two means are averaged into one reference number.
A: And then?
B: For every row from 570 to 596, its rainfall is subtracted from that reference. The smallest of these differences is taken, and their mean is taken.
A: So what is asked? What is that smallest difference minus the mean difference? -2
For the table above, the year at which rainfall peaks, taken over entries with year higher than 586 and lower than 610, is 598.0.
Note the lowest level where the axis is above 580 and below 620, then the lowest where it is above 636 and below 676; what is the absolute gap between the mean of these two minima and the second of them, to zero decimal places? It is 3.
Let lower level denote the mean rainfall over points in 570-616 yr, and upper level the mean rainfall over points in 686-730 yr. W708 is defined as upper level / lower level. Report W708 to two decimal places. 1.06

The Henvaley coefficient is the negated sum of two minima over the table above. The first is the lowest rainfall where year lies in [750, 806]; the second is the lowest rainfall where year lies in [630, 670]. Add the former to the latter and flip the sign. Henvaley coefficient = -345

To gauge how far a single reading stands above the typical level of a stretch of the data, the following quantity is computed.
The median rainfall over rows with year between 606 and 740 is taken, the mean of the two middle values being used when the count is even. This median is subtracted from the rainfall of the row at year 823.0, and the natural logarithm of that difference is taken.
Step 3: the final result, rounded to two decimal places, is 1.53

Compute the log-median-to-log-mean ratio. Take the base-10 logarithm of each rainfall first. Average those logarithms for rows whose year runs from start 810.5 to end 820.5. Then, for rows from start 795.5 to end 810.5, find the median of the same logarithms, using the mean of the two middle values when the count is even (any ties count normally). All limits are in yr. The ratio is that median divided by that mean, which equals 1.01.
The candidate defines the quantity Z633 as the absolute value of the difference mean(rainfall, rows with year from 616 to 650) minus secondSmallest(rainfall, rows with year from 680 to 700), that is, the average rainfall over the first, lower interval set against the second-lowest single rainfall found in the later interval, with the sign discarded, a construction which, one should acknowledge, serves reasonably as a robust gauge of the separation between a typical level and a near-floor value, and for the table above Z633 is 6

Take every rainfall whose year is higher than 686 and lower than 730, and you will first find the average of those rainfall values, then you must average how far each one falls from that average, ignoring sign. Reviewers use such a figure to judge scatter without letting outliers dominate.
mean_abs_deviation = 3.3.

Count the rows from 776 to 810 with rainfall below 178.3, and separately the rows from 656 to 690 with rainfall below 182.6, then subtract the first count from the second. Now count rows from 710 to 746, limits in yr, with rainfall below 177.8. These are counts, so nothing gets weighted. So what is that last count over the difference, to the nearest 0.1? -1.0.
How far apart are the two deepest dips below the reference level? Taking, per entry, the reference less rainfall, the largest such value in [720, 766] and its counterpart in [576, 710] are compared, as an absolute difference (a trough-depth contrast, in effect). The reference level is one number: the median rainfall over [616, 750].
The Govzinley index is 5.2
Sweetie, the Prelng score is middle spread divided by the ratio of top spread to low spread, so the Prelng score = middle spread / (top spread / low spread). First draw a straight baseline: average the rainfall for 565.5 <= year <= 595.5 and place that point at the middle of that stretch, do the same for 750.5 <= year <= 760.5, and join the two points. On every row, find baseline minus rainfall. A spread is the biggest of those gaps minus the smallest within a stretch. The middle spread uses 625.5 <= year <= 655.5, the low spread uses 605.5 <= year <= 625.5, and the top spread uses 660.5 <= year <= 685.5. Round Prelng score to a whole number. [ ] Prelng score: 16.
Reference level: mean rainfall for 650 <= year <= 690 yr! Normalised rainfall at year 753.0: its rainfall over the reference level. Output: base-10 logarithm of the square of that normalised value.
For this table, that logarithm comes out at -0.01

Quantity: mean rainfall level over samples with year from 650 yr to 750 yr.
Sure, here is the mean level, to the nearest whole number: 185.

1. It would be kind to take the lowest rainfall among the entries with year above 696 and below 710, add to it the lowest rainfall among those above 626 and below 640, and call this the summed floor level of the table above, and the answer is 354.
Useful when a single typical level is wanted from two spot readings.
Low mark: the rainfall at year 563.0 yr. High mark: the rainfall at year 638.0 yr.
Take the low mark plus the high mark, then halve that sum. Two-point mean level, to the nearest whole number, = 183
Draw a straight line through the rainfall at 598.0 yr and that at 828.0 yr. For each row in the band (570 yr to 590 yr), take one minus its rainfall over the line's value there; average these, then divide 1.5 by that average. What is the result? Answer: 36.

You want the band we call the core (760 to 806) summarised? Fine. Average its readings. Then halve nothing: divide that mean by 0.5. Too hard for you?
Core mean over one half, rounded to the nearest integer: 355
